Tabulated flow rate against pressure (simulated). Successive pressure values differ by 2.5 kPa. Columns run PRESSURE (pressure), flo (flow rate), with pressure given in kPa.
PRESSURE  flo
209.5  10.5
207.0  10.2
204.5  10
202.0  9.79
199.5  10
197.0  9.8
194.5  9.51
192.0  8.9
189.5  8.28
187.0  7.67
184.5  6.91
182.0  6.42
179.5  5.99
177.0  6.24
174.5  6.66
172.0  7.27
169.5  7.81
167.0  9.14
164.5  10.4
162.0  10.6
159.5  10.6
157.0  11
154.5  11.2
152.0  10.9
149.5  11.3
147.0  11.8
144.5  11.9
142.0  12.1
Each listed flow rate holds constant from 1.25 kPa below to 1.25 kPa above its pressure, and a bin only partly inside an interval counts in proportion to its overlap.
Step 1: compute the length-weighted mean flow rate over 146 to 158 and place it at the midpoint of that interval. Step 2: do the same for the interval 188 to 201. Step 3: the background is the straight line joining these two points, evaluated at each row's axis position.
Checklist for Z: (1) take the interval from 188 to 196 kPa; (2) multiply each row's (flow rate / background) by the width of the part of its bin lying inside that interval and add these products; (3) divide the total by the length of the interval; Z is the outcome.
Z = 0.95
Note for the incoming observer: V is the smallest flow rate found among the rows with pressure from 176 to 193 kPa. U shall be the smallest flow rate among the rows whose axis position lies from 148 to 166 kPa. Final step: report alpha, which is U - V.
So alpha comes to 4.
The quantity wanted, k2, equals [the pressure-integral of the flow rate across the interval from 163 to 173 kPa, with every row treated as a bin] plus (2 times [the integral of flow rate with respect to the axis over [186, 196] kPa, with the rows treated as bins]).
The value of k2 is 260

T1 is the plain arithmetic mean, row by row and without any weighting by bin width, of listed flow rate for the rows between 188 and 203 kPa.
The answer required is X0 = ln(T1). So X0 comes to 2.24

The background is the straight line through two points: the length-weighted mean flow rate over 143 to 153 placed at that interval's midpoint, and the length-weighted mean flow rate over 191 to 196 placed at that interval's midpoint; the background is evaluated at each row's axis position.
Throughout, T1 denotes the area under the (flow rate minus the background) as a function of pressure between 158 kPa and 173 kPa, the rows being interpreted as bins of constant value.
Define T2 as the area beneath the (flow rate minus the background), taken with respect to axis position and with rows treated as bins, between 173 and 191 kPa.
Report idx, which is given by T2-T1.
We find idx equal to -33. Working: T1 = -19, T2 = -52.3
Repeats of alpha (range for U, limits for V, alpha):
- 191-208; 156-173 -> 2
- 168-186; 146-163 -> -5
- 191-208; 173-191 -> 3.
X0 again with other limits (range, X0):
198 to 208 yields 2.30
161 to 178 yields 2.12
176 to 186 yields 1.85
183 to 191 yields 2.03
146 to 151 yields 2.45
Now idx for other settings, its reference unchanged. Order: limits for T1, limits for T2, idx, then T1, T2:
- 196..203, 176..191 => -48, 6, -41.7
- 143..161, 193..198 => 3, -1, 2.3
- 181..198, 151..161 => 19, -21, -1.9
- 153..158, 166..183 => -53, 0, -53.3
